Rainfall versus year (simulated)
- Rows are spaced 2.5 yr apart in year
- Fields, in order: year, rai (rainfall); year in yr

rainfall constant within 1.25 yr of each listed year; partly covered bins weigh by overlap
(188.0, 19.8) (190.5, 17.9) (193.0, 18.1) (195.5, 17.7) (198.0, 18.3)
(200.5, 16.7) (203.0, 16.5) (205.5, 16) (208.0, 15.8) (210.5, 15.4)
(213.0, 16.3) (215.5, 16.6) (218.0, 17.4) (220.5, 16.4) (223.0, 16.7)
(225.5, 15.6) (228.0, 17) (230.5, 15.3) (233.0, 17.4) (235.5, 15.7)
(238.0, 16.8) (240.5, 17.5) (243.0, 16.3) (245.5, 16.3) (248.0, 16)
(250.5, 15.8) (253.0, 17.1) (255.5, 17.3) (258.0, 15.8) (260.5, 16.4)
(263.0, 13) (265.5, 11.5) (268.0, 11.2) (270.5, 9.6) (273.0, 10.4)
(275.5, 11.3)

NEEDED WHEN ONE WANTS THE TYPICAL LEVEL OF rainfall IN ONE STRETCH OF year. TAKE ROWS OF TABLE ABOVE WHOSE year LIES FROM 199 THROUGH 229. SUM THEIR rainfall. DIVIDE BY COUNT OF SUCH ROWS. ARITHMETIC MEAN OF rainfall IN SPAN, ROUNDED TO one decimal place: 16.4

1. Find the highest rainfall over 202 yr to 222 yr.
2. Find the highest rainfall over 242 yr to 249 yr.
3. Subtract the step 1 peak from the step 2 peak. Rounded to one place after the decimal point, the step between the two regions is -1.1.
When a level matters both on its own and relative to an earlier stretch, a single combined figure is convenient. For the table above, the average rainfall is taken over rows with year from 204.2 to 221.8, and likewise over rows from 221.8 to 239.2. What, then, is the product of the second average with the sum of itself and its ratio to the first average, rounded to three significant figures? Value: 284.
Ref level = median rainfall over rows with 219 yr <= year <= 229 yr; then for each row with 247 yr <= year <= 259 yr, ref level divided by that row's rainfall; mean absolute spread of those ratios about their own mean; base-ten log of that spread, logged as -1.41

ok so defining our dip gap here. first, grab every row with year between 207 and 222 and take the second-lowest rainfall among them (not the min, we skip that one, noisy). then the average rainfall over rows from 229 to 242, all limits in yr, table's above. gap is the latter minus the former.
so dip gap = 0.74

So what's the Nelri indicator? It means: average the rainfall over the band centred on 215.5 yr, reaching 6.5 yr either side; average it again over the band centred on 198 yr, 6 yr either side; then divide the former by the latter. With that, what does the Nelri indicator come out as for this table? 0.94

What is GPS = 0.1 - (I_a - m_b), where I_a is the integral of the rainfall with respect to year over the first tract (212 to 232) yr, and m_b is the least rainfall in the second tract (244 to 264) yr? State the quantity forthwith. -315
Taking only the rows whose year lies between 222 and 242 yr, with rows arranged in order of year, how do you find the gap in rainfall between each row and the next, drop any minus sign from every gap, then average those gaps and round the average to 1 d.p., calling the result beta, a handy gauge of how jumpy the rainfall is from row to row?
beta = 1.4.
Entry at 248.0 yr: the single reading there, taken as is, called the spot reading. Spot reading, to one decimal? 16.0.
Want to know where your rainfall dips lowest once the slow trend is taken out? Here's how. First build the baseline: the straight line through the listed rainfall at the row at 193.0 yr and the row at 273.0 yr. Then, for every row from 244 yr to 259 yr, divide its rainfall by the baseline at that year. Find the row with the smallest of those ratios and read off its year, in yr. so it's 245.5 yr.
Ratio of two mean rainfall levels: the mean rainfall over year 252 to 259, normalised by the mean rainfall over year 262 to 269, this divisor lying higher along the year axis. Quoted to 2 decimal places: 1.41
